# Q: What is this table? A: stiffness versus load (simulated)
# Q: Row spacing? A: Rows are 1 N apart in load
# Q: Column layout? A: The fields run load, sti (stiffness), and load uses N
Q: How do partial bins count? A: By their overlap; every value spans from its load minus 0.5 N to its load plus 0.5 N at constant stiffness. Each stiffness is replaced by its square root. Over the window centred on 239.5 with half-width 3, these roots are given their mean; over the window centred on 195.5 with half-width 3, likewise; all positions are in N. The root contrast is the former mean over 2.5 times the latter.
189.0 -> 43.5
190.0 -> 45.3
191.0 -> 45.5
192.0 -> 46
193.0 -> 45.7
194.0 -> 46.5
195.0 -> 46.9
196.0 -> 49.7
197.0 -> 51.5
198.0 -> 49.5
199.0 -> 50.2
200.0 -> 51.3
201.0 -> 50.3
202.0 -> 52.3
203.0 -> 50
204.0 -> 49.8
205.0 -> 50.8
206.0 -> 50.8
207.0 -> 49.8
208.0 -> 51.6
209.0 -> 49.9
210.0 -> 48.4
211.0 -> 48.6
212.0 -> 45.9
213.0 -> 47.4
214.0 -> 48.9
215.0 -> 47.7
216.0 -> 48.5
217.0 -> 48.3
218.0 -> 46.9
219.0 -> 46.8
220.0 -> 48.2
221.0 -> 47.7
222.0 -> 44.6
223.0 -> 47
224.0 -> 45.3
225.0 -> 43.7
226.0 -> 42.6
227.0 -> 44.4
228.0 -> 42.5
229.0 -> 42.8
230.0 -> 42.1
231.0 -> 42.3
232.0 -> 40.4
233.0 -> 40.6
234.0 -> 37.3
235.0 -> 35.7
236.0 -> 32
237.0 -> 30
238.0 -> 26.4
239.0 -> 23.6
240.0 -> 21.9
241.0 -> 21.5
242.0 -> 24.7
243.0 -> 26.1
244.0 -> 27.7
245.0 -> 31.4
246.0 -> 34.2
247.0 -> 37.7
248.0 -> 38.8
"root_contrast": 0.29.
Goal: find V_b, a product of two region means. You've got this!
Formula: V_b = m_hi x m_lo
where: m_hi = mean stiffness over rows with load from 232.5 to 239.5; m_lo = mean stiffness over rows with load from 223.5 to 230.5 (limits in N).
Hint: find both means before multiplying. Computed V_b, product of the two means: 1397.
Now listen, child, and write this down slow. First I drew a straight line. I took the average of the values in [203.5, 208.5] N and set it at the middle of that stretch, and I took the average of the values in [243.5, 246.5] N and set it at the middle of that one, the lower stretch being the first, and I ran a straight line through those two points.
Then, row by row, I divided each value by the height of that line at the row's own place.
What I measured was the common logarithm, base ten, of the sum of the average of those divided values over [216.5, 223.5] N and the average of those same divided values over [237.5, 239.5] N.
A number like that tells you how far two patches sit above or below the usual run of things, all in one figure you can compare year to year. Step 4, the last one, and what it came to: 0.257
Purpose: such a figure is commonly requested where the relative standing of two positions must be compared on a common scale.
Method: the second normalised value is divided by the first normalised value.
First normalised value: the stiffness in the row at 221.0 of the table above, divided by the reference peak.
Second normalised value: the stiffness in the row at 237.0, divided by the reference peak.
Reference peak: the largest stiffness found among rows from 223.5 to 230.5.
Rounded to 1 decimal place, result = 0.6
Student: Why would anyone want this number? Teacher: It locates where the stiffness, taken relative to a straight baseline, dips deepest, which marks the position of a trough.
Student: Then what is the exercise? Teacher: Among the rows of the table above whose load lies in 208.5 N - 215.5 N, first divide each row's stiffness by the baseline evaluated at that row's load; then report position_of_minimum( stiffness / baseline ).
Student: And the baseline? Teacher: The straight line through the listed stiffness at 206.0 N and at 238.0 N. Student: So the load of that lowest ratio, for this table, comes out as 212.0 N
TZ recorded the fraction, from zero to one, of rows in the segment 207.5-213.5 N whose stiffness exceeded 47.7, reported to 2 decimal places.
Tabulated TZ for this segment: 0.67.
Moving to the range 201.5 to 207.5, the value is 1.00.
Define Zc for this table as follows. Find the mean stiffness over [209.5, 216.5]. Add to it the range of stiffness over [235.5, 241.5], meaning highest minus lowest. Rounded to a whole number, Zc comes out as 58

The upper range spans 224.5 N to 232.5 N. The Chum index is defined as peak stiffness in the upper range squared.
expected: 1971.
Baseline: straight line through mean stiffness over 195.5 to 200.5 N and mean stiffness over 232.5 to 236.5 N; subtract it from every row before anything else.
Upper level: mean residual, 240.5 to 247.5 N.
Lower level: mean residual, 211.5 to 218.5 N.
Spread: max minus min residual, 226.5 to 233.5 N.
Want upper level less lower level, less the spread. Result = -10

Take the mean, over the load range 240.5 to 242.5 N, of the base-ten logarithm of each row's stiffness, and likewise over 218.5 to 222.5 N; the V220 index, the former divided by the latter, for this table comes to 0.82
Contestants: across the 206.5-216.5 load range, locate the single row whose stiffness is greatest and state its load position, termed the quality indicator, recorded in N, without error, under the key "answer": 208.0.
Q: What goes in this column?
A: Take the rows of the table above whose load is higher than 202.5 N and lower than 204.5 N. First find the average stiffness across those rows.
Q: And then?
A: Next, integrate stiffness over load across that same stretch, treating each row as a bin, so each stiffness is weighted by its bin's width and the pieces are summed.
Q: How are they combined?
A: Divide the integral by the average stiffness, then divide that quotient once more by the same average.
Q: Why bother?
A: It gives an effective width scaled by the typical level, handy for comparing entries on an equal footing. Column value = 0.0401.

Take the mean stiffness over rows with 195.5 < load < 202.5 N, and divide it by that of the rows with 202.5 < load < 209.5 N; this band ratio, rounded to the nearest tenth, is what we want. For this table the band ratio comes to 1.0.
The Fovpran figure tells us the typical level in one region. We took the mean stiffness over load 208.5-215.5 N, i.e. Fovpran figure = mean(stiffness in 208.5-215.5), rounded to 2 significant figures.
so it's 48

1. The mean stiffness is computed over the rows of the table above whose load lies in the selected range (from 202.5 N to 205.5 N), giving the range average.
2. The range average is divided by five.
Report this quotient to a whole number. 10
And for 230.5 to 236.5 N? 8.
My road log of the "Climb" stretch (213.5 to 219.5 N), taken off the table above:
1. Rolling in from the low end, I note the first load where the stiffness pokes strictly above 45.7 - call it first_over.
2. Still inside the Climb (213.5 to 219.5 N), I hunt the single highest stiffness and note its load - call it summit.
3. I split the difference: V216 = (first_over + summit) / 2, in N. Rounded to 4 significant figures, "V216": 214.0 N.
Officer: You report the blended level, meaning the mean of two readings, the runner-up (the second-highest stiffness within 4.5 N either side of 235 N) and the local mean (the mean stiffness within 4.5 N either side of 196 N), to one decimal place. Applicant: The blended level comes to 44.6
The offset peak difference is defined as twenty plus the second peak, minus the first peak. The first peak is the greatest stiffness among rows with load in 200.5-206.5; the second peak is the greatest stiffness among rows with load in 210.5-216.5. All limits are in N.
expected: 17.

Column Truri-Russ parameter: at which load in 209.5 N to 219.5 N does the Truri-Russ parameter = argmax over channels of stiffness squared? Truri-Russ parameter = 214.0 N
